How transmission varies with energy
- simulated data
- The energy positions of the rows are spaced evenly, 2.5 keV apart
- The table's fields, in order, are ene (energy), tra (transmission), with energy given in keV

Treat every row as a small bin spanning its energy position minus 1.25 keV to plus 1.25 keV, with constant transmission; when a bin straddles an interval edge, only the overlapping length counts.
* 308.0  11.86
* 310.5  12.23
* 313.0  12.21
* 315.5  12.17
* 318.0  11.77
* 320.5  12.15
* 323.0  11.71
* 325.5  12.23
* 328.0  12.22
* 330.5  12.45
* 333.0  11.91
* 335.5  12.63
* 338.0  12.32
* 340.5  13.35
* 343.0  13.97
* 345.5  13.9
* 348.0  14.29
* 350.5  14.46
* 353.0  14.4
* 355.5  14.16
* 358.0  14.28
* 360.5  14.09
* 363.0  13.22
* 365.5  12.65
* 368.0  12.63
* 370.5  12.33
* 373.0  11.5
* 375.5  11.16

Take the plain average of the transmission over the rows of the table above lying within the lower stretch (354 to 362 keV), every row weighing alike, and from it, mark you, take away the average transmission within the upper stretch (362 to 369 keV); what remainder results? 1.3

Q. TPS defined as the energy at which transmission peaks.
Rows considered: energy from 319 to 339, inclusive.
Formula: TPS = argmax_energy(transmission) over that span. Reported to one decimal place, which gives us 335.5 keV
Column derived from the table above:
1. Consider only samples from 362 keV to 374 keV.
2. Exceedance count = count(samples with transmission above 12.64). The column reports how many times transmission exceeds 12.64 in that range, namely 2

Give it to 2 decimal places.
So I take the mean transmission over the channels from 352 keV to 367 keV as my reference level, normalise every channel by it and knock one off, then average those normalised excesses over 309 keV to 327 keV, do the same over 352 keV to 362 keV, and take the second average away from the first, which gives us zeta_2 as -0.16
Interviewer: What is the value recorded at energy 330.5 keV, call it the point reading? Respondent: 12.45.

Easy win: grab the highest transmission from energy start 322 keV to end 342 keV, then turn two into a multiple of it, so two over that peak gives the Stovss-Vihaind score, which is 0.150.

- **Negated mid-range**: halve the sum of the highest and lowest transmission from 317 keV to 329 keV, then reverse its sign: -12.0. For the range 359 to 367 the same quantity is -13.4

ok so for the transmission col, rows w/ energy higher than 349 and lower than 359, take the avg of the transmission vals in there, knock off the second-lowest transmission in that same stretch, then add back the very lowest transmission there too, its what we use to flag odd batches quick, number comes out 14.2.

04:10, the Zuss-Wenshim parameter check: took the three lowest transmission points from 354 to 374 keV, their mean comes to 12.2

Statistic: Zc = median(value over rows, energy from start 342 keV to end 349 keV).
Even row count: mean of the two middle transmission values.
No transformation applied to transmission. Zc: 14.0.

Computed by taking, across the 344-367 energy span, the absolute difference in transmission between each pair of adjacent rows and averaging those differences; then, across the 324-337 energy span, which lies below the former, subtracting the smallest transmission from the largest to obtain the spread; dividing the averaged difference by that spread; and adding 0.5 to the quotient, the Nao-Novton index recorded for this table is 1.0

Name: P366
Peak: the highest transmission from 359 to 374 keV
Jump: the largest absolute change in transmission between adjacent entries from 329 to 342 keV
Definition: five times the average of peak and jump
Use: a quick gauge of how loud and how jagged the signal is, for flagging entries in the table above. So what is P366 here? 37.8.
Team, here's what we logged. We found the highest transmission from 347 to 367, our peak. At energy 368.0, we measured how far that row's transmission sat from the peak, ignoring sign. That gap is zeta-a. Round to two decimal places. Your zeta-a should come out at 1.83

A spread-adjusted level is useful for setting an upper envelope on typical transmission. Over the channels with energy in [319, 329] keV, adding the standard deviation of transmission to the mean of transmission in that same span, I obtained 12.3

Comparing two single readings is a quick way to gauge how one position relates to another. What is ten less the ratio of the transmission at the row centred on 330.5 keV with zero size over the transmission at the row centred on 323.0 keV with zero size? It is 8.94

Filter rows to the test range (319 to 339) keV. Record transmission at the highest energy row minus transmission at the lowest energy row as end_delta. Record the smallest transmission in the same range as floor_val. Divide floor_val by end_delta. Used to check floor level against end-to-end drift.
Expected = 69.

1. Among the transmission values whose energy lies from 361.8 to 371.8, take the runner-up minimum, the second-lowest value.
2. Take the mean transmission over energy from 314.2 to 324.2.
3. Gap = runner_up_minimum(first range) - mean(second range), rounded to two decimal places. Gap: 0.68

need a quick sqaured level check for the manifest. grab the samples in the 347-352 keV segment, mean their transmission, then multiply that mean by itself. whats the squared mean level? 207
